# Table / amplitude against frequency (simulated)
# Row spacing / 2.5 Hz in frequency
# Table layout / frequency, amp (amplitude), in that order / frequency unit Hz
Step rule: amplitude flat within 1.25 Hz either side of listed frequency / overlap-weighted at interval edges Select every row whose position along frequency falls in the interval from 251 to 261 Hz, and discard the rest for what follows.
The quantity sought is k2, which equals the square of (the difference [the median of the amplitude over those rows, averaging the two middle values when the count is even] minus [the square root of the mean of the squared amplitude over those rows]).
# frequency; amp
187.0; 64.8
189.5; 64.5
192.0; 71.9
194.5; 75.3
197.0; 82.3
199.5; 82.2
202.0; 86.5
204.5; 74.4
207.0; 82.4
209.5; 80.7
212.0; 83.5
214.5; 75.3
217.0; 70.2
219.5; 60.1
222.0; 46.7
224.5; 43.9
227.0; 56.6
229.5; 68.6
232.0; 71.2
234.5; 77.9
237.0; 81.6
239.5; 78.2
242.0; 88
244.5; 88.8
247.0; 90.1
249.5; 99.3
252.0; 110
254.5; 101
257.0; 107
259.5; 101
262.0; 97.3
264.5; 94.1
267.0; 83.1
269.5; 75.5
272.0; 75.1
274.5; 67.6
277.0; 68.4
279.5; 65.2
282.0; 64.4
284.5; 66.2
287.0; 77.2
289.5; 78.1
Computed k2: 0.7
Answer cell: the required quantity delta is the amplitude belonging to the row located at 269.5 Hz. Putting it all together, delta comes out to 75.5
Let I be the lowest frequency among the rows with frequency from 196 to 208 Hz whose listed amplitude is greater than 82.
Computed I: 197.0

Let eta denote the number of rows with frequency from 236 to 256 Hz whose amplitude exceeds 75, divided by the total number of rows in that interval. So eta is 1.00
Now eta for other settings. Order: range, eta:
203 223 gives 0.50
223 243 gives 0.50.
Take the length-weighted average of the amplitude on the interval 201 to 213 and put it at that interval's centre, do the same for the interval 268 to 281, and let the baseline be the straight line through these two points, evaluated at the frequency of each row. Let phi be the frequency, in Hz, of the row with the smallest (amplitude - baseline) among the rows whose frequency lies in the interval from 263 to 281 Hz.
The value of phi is 279.5 Hz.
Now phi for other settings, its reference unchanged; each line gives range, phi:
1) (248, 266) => 264.5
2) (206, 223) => 222.0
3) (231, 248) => 232.0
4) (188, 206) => 189.5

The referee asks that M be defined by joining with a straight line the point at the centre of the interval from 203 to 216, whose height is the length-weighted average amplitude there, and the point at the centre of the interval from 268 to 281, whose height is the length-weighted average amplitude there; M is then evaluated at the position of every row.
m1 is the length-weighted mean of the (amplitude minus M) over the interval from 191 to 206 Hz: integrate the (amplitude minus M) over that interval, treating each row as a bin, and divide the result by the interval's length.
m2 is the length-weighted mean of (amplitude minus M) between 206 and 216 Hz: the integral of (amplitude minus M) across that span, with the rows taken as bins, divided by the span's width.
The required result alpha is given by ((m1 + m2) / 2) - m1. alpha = 1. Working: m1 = -1.8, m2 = 1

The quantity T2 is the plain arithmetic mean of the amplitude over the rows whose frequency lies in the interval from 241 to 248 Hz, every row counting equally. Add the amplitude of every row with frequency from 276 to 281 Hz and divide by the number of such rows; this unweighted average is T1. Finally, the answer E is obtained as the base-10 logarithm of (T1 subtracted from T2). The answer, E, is 1.35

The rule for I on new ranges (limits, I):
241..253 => 242.0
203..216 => 207.0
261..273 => 262.0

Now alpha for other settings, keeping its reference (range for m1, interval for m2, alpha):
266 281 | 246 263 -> 13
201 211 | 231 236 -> -1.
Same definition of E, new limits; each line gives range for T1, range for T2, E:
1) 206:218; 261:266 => 1.24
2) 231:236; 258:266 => 1.36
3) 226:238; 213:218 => 0.20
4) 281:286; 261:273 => 1.29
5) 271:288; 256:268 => 1.44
